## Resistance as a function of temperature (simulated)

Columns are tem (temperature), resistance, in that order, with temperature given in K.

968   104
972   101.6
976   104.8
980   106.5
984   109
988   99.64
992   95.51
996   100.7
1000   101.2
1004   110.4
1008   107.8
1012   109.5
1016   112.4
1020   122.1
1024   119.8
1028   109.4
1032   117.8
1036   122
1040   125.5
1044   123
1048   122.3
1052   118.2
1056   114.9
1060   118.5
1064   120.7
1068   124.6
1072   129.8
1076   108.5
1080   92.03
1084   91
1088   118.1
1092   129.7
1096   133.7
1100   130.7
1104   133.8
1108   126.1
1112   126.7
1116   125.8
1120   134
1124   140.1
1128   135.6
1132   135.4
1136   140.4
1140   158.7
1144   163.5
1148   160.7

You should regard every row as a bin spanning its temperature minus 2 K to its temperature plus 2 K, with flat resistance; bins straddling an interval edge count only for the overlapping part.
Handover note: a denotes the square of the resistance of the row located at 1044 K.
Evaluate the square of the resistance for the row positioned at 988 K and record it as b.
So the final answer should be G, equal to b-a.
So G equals -5201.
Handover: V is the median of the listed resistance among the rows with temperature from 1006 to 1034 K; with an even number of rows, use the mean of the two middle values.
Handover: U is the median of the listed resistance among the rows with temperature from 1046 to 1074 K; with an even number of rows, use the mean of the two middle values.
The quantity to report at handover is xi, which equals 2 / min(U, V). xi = 0.0178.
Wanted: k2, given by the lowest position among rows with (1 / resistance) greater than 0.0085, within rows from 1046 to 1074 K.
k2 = 1056 K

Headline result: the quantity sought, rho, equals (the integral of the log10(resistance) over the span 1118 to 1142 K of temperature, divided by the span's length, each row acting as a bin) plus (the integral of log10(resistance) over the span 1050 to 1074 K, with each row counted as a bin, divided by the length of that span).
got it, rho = 4.23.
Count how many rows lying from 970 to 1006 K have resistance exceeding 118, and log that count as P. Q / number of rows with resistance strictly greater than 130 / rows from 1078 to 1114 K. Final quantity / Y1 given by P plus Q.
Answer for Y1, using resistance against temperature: 3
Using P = 0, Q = 3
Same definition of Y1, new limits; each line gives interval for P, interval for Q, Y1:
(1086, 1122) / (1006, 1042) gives 9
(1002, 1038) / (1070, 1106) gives 6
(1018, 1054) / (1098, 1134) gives 13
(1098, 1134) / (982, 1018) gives 9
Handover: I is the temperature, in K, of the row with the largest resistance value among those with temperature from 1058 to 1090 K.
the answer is 1072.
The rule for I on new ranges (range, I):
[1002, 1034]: 1020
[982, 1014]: 1004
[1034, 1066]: 1040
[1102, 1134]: 1124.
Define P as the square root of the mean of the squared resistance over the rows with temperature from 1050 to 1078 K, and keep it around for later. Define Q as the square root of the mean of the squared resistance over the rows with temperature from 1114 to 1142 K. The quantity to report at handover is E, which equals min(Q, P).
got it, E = 119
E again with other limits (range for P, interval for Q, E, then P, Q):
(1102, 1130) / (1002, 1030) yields 113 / 131.8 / 113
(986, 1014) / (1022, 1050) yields 104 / 103.7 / 120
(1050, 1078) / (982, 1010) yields 104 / 119.5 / 104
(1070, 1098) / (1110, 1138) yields 116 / 115.9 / 134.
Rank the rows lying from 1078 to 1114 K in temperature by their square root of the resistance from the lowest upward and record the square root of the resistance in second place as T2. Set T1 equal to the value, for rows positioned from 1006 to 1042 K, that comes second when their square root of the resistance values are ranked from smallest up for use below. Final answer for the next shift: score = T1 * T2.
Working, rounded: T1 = 10.5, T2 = 9.6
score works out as 100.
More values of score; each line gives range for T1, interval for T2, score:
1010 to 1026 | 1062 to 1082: 110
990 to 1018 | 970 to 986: 103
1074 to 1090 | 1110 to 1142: 108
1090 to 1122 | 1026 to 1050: 122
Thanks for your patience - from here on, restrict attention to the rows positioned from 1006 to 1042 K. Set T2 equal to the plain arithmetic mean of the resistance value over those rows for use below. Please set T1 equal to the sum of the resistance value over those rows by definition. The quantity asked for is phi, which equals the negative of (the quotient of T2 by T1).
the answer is -0.111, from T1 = 1046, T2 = 116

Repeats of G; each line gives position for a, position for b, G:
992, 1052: 4849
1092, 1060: -2780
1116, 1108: 76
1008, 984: 260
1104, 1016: -5269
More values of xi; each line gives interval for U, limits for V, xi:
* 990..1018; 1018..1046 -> 0.0186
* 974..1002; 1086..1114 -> 0.0198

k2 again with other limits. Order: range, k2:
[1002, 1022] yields 1004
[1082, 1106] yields 1084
